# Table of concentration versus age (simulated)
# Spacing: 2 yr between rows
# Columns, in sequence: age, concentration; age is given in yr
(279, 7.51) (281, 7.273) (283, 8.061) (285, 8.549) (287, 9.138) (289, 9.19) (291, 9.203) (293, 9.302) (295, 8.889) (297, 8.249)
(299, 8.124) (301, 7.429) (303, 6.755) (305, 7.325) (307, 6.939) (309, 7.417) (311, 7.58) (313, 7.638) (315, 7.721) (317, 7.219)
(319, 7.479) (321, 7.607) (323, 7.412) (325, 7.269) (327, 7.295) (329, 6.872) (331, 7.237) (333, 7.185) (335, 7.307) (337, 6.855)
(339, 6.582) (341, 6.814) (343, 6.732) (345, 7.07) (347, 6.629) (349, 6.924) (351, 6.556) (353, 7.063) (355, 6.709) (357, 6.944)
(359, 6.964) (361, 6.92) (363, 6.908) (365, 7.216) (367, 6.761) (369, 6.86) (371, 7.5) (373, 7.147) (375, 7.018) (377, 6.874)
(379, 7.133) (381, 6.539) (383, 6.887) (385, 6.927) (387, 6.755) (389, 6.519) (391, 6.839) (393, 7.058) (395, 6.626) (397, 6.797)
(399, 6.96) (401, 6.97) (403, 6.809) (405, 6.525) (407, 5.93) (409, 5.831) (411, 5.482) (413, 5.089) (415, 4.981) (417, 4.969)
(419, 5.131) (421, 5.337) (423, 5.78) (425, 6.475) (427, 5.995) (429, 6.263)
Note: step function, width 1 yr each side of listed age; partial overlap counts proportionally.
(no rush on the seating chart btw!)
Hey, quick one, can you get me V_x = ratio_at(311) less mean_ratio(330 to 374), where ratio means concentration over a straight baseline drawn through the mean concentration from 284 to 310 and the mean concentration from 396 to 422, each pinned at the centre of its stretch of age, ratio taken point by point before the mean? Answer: -0.03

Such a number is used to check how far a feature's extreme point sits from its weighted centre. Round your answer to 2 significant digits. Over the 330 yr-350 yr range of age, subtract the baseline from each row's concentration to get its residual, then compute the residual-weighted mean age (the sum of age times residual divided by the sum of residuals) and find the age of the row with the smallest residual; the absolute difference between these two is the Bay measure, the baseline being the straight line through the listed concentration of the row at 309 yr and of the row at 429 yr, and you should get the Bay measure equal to 3.6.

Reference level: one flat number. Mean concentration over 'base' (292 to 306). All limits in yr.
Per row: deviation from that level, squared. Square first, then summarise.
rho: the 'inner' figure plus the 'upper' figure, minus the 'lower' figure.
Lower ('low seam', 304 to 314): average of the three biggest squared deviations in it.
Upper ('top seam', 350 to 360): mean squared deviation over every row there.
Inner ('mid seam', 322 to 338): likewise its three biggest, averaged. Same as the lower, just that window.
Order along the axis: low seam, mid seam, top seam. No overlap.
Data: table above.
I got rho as 1.8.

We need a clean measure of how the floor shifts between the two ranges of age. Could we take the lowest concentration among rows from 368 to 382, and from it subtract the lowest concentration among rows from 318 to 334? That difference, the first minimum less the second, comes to -0.33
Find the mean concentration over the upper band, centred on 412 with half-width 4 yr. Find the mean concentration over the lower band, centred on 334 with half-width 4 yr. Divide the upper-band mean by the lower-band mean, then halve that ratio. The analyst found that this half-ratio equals 0.37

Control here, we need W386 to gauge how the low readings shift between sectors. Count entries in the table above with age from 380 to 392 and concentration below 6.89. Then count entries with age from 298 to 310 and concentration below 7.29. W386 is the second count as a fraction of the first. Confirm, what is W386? 0.4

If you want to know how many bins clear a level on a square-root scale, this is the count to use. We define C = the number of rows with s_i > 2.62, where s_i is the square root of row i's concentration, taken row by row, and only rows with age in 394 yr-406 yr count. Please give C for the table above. 2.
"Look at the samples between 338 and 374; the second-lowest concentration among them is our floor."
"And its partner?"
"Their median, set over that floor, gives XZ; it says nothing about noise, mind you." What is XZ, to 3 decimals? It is 1.050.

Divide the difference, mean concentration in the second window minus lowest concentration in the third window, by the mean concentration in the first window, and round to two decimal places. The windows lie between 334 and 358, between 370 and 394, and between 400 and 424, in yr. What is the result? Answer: 0.29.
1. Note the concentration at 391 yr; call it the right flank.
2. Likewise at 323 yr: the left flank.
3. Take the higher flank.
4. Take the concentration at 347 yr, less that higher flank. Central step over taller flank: -0.78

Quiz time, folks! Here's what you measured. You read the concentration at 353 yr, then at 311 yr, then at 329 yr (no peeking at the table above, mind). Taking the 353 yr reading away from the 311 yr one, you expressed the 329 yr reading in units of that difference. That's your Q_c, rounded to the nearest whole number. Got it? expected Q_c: 13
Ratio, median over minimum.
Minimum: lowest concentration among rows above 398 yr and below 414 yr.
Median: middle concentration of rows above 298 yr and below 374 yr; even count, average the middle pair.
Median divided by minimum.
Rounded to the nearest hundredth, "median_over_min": 1.40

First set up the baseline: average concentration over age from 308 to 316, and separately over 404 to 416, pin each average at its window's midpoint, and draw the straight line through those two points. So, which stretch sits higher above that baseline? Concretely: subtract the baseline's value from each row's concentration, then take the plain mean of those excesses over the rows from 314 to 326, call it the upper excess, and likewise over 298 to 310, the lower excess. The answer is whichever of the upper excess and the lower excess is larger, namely 0.0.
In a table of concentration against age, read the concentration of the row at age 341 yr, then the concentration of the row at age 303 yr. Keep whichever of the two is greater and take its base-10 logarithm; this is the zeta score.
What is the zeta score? 0.833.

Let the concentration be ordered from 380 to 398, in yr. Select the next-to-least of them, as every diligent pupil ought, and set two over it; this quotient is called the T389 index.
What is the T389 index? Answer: 0.306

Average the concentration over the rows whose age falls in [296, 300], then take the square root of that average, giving 2.86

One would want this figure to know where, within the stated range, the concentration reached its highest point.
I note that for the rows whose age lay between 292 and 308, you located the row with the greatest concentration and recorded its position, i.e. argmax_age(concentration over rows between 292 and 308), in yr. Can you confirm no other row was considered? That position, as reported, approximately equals 293 yr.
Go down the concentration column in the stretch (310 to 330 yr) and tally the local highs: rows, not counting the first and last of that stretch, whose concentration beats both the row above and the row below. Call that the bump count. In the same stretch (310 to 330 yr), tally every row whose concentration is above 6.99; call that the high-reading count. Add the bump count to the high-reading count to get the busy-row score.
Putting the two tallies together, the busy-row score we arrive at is 12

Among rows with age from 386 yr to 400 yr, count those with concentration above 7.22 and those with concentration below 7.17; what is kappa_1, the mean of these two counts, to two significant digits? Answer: 3.5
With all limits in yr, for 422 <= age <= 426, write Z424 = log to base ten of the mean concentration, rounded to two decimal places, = 0.79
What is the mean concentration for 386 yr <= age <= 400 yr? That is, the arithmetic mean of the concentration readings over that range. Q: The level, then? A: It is 6.79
